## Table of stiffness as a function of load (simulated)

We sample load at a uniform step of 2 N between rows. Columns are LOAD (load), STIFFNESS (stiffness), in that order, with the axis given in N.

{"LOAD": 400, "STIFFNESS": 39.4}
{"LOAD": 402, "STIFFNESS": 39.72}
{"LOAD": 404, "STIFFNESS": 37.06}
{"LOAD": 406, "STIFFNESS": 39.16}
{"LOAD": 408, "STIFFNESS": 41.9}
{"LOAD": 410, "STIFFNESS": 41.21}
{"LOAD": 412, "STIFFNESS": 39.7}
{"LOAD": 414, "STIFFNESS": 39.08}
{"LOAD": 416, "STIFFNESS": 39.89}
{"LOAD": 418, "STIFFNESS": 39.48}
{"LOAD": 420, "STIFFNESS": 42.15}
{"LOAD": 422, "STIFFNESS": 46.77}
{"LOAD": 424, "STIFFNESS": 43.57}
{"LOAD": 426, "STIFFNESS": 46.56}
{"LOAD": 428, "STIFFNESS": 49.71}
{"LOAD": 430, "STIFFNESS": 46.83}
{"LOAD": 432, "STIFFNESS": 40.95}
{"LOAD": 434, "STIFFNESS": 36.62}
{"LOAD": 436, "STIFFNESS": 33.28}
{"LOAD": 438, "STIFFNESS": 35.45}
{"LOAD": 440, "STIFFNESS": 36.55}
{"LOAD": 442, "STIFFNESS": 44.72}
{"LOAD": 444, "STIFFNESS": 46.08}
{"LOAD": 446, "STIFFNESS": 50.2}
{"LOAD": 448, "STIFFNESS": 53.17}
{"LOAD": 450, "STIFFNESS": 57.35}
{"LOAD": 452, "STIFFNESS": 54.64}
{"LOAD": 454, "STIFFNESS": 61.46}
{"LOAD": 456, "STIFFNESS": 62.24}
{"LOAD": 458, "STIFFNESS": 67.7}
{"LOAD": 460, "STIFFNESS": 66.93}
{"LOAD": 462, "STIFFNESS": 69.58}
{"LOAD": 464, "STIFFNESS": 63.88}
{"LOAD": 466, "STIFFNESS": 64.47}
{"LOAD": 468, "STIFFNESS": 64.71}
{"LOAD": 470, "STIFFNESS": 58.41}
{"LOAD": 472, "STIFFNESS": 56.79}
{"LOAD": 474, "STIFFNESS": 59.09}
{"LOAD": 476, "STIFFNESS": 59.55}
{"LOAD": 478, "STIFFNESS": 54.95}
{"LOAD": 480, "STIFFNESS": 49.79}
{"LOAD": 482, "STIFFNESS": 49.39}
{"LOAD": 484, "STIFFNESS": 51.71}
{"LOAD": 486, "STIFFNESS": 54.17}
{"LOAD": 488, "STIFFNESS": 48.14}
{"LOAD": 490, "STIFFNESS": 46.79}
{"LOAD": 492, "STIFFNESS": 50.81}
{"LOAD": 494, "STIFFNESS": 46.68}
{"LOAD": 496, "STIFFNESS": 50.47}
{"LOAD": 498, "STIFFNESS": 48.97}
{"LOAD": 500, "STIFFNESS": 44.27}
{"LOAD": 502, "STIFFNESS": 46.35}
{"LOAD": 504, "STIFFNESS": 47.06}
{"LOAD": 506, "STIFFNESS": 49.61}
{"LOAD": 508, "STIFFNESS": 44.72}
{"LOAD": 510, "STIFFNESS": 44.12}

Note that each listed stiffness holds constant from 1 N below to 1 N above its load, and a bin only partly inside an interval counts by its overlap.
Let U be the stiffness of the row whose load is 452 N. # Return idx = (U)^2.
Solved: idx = 2986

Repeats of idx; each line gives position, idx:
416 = 1591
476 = 3546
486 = 2934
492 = 2582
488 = 2317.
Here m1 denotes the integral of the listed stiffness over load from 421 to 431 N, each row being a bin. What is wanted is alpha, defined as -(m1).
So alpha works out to -467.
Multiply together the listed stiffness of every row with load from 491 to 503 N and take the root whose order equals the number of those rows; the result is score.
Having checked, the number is 48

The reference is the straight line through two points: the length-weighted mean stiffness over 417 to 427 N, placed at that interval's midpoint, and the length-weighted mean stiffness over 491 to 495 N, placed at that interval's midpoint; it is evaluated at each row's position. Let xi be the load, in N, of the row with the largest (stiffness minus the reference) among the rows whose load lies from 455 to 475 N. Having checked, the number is 462 N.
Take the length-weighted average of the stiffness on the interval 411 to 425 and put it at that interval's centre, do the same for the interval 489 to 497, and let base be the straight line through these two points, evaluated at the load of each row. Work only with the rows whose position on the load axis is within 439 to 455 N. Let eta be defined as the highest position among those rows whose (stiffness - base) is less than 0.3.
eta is 440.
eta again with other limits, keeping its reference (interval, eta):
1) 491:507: 506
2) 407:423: 418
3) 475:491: 490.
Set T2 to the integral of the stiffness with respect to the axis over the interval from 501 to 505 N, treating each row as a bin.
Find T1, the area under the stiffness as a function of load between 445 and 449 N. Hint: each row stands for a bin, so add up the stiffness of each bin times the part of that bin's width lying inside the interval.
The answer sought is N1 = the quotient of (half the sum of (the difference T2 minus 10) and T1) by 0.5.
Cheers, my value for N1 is 384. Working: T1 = 207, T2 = 187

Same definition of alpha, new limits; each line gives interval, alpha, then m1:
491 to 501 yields -482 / 482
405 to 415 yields -402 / 402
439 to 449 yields -461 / 461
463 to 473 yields -617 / 617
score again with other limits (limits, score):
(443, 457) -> 55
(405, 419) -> 40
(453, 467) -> 65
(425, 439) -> 41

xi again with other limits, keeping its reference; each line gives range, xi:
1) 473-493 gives 476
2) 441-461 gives 458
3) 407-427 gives 422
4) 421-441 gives 428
